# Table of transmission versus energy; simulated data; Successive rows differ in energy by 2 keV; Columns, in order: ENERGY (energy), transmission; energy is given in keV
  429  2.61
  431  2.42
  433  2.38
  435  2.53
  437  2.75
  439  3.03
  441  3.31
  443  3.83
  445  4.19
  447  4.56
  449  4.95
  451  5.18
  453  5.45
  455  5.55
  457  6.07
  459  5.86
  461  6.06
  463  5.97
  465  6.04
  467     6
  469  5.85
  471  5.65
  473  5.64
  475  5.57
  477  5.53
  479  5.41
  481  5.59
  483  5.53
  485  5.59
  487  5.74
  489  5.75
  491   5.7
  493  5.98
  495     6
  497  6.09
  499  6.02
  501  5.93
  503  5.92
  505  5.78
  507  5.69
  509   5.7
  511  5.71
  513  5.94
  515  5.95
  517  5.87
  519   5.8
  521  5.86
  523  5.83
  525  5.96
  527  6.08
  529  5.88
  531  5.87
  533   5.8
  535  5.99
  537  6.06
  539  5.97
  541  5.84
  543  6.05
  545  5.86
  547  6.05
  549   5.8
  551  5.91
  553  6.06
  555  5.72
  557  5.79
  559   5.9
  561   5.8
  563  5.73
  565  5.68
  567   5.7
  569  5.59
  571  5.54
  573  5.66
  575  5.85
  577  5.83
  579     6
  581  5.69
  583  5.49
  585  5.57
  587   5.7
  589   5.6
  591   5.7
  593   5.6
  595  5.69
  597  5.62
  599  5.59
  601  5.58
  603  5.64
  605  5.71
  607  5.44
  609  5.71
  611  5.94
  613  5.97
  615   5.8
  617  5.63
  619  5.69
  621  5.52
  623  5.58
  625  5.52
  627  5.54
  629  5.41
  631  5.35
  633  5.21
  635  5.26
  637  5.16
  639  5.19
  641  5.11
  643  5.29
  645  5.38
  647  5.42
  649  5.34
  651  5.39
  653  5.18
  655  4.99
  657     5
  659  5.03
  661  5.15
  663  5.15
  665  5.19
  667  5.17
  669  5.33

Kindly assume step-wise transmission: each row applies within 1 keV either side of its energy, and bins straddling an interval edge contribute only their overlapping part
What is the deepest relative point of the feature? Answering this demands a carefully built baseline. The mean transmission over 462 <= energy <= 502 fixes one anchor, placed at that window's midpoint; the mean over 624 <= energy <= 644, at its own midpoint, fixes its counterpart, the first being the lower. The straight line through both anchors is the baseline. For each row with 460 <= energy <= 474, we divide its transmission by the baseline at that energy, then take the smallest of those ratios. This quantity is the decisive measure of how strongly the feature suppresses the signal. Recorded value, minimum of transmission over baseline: 0.97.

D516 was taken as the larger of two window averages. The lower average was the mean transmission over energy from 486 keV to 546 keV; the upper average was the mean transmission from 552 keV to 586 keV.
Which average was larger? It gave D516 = 5.89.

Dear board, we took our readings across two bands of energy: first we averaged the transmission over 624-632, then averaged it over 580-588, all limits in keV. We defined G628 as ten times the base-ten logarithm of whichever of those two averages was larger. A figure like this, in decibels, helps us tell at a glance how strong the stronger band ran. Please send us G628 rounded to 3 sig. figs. 7.49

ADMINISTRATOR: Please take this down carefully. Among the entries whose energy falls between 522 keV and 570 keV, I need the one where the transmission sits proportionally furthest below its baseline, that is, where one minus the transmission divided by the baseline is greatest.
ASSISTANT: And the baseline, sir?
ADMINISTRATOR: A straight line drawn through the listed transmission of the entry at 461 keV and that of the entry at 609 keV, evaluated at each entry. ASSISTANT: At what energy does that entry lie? 569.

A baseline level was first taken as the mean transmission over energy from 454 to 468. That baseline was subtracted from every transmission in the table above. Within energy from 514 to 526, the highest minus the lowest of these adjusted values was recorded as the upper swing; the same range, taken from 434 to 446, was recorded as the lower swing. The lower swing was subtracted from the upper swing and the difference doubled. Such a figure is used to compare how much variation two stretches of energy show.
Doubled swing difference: -3.0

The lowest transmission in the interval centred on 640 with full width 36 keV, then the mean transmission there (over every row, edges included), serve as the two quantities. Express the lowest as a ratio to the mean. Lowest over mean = 0.942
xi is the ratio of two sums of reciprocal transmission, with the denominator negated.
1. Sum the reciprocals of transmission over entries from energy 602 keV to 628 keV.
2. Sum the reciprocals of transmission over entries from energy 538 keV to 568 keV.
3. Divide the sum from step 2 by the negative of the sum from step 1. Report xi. -1.1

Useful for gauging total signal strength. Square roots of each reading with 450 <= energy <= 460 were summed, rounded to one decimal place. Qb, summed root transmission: 11.9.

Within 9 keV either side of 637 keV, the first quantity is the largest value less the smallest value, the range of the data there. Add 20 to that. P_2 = 20.3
